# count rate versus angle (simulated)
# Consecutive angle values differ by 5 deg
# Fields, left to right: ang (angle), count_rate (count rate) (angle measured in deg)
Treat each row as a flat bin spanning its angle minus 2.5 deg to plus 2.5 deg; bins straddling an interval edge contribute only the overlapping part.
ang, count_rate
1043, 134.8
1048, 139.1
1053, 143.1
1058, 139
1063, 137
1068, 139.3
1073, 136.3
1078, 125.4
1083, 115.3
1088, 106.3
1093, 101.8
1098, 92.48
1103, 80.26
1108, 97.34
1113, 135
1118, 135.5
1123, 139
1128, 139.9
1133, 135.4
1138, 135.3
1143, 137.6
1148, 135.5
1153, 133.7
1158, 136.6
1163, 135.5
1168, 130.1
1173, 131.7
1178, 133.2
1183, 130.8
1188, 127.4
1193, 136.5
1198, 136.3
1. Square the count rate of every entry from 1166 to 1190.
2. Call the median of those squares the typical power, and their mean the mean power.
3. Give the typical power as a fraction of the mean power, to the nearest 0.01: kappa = 1.00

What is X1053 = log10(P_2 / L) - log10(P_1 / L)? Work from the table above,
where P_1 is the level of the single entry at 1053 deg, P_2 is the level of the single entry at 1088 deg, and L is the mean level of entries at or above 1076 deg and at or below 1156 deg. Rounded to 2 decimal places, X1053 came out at -0.13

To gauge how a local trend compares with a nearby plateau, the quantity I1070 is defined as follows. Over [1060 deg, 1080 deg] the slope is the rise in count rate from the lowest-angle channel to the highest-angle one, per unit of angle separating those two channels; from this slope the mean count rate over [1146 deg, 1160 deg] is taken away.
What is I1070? -136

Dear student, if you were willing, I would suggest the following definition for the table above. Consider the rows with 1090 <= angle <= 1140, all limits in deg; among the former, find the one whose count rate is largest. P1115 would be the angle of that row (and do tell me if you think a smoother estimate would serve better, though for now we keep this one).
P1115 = 1128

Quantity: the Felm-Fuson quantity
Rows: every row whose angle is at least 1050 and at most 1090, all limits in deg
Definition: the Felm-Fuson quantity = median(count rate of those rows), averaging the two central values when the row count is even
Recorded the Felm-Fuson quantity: 137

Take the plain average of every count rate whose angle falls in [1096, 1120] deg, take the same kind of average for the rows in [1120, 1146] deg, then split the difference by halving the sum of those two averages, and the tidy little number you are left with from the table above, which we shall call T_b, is 123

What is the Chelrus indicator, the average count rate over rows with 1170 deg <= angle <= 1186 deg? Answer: 132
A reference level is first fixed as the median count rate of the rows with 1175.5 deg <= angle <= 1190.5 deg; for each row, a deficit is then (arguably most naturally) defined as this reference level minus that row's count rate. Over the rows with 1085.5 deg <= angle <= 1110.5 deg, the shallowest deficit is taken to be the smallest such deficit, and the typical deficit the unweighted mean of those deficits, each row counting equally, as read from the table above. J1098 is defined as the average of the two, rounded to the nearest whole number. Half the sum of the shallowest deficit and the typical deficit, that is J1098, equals 30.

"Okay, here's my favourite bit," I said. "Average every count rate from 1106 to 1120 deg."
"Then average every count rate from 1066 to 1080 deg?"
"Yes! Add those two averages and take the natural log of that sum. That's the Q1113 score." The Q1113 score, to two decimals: 5.55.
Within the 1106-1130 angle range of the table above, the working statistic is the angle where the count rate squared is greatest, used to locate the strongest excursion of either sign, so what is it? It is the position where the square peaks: 1128 deg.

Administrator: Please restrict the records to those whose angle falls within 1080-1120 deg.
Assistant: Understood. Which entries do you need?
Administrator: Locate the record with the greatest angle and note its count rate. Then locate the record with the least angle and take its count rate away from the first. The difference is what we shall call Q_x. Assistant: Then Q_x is 20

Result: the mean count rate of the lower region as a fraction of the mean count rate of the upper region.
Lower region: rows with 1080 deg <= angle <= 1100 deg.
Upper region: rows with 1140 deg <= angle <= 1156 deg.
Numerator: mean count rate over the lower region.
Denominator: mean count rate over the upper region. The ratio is 0.77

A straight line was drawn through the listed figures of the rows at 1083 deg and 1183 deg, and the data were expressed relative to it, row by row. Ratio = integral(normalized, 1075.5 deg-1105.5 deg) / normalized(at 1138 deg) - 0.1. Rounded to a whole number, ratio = 24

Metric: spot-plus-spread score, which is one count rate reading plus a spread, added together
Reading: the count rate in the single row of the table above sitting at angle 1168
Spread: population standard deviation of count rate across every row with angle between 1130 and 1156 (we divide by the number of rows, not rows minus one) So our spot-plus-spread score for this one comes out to 131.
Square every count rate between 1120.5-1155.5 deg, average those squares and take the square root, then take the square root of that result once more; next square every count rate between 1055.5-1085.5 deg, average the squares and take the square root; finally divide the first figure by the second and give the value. 0.088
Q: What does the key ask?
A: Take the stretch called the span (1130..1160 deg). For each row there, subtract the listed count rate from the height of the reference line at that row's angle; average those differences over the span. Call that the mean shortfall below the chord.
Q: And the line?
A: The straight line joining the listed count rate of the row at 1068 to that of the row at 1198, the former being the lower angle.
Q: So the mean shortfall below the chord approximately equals 1.8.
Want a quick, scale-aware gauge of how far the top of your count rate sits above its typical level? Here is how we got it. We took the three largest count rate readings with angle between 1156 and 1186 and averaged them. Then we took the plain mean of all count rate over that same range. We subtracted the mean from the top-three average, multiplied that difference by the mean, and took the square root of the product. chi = 17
